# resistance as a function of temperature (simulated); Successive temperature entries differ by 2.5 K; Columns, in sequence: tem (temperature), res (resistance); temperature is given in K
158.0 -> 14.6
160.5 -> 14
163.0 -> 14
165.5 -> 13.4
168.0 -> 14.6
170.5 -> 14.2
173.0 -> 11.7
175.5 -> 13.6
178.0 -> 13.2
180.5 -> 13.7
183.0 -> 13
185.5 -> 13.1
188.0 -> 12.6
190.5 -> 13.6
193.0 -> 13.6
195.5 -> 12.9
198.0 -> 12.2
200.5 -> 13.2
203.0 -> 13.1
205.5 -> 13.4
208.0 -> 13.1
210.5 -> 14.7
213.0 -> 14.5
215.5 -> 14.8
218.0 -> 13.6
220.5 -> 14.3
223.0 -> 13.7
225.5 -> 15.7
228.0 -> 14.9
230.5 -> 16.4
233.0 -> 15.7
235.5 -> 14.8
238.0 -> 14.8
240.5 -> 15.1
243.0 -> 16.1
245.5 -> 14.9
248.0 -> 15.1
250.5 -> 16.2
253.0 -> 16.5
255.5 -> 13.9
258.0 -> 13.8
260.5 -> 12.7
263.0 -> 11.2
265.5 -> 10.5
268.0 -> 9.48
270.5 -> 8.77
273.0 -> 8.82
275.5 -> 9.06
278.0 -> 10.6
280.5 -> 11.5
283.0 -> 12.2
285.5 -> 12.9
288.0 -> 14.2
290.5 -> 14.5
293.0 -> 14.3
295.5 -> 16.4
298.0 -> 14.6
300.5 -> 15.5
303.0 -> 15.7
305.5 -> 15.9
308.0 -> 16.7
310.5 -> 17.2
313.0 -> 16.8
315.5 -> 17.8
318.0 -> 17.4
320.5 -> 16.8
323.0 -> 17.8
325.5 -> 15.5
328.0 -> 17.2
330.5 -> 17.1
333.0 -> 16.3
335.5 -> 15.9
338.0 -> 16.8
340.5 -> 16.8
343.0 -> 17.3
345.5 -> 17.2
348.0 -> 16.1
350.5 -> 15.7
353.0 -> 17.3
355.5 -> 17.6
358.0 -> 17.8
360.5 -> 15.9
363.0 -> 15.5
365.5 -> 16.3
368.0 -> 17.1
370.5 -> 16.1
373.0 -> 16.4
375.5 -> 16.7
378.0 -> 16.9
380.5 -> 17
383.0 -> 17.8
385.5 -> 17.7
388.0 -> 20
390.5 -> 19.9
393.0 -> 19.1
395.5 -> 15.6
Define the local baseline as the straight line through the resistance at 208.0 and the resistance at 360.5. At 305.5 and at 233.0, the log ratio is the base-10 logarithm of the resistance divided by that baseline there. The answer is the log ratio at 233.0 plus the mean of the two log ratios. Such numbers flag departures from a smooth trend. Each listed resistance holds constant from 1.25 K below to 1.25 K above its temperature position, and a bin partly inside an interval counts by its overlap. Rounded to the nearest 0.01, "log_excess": 0.11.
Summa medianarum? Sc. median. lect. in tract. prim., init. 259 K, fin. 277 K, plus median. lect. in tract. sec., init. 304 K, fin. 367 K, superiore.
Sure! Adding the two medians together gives 26.3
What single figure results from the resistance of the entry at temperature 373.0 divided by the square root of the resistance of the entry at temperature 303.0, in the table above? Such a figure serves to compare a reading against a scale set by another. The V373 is 4.1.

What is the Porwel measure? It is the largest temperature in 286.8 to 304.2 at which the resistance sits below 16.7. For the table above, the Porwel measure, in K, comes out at 303.0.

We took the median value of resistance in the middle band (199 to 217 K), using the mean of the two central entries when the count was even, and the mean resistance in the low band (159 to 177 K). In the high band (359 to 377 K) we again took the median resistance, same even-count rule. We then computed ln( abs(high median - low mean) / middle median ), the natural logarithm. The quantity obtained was -1.6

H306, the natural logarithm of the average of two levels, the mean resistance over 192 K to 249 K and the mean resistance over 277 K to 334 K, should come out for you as 2.70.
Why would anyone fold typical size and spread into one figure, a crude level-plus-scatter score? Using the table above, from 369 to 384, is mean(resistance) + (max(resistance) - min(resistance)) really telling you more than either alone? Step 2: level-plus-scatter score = 18.5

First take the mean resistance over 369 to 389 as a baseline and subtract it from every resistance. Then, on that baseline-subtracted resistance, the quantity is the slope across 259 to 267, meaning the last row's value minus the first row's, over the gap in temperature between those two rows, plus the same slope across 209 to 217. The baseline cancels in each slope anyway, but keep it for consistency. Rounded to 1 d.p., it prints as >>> -0.4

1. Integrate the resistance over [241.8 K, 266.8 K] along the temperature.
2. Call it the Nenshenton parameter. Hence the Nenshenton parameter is 352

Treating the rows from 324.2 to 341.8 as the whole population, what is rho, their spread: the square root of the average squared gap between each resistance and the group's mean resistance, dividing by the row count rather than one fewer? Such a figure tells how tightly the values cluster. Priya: 0.59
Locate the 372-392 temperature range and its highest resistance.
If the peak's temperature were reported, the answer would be 388.0 K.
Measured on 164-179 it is 168.0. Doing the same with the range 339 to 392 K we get 388.0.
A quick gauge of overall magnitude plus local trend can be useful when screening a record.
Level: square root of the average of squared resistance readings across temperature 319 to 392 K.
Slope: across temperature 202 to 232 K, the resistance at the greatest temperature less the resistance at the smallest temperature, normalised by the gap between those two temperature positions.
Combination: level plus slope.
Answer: 17.1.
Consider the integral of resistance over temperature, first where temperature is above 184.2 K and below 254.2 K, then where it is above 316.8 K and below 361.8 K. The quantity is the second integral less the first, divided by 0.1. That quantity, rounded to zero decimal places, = -2502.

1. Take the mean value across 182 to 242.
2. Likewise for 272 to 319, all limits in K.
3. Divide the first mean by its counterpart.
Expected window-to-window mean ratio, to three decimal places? 0.980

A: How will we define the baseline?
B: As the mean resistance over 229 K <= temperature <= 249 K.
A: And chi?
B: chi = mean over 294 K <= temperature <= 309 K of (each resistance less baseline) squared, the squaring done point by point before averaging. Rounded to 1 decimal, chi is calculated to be 0.6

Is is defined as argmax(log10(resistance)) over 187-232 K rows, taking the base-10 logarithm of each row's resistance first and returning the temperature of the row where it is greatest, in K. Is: 230.5 K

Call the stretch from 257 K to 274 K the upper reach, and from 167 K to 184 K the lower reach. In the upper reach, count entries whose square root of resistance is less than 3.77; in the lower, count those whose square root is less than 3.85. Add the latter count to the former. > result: 14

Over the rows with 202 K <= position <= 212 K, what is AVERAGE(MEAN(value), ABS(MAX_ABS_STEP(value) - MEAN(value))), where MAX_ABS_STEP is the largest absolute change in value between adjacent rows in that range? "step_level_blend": 12.8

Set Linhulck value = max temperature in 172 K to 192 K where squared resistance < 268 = 190.5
